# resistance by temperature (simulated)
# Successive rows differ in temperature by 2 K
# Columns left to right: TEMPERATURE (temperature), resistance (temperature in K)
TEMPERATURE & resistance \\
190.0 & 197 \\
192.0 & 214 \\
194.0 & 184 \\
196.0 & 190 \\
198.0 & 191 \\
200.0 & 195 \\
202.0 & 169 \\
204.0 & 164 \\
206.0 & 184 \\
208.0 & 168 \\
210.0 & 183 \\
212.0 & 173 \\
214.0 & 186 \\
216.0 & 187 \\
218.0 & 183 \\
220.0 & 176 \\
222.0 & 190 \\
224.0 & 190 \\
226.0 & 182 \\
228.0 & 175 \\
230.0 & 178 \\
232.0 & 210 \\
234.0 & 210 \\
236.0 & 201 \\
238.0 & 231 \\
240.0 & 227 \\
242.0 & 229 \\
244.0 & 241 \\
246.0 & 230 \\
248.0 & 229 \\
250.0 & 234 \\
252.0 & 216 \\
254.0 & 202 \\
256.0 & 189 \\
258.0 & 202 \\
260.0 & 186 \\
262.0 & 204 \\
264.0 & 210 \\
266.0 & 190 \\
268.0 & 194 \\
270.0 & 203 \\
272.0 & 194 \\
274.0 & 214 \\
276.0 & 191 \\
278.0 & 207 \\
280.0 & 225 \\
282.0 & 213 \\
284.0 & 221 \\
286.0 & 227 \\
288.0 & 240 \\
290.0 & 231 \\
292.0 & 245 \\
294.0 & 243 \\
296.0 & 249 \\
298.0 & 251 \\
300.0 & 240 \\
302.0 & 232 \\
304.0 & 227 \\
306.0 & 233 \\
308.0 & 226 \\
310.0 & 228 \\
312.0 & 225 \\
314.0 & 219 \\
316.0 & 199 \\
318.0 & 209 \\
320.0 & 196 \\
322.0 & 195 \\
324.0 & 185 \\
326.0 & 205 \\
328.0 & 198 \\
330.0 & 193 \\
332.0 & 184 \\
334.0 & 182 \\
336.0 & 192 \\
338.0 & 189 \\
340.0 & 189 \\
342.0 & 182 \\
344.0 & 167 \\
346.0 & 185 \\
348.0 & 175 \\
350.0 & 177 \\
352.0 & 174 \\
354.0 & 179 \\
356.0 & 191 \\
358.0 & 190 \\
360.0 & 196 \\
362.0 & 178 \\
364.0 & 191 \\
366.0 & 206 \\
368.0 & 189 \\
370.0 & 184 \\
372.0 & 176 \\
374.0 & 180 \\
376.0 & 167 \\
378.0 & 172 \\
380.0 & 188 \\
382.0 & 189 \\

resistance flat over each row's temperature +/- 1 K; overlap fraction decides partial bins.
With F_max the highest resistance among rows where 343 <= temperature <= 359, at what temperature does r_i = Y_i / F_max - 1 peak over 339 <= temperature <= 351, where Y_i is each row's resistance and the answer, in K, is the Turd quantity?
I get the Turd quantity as 340.0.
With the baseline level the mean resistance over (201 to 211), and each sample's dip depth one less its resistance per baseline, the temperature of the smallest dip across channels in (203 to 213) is 206.0 K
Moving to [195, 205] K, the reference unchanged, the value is 200.0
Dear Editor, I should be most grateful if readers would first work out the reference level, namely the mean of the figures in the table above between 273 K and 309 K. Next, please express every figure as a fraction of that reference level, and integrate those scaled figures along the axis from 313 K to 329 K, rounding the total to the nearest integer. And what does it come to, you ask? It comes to 14 K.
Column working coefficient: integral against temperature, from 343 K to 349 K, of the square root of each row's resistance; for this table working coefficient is 79.5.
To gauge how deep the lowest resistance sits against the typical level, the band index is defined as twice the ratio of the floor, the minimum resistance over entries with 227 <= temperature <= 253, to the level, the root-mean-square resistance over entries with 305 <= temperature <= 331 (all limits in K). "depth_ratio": 1.7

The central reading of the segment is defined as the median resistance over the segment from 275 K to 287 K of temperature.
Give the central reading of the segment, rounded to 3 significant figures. 217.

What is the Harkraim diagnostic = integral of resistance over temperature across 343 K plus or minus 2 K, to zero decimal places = 698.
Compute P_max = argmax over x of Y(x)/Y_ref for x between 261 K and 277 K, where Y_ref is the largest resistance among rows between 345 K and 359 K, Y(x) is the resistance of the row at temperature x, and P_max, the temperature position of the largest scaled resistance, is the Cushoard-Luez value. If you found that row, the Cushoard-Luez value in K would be 274.0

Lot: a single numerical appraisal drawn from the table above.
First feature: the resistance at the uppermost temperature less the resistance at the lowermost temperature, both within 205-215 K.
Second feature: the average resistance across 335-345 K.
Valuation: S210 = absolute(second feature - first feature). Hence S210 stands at 182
